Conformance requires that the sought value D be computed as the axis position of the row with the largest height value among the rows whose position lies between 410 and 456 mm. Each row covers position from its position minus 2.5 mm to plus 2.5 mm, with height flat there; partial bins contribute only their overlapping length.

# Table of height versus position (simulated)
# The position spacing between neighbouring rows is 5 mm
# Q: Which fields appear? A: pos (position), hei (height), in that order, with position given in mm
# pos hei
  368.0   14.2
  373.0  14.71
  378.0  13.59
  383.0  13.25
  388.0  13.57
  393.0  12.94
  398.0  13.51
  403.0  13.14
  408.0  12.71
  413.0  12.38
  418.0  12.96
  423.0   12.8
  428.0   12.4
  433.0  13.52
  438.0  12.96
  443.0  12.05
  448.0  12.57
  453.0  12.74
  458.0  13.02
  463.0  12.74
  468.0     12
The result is 433.0 mm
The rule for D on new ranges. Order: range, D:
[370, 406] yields 373.0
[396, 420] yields 398.0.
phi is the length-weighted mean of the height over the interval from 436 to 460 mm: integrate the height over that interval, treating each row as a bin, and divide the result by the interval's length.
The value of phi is 12.65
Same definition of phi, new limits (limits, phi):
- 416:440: 12.93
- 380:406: 13.28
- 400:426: 12.80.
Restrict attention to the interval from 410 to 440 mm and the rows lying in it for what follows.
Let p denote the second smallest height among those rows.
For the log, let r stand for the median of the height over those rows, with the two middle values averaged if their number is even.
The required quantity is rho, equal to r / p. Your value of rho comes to 1.04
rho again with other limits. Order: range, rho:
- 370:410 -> 1.03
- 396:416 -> 1.02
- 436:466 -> 1.01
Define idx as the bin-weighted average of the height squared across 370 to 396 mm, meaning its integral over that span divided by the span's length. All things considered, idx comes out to 186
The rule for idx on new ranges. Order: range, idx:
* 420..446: 163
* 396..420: 167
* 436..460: 160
